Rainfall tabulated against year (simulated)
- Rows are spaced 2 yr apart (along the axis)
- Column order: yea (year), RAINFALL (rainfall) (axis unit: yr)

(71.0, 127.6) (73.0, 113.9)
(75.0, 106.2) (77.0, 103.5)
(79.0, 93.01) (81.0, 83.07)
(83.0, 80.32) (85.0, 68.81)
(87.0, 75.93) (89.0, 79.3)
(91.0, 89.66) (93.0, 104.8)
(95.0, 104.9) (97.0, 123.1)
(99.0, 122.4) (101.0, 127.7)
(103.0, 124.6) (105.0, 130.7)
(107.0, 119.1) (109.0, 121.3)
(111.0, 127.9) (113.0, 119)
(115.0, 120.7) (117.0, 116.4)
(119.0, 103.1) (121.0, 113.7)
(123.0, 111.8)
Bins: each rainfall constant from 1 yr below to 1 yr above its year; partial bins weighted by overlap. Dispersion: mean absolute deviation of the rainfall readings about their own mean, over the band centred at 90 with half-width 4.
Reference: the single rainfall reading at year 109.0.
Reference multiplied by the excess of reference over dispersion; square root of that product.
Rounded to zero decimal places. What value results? 116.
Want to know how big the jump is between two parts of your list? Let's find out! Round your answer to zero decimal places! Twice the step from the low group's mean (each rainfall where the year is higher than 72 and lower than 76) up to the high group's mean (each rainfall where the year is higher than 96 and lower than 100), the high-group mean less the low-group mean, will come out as 25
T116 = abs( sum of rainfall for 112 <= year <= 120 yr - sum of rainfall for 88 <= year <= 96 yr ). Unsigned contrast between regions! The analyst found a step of 81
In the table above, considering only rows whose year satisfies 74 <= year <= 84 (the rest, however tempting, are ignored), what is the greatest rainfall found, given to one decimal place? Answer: 106.2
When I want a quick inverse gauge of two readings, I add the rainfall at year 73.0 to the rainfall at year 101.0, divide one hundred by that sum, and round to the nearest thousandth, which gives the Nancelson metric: 0.414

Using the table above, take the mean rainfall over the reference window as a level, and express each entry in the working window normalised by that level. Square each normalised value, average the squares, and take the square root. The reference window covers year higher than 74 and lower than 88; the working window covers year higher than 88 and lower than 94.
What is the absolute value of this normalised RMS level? 1.05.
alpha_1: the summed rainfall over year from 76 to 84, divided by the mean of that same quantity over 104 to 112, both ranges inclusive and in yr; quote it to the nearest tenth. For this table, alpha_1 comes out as 2.9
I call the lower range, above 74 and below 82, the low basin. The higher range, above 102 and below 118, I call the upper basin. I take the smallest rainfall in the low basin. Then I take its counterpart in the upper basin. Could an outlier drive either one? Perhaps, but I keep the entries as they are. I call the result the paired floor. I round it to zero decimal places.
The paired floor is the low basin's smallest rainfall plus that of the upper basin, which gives 199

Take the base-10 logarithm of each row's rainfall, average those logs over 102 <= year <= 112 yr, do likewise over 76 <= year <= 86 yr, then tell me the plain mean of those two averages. 2.01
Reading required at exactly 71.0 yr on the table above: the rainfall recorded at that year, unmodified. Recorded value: 127.6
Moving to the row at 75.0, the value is 106.2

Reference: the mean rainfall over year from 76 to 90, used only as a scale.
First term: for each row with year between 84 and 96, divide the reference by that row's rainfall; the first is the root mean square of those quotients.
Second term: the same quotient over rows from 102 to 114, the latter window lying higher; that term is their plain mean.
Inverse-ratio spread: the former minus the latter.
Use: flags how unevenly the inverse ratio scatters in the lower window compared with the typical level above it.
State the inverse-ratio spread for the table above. 0.318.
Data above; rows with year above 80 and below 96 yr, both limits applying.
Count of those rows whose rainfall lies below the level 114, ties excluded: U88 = 8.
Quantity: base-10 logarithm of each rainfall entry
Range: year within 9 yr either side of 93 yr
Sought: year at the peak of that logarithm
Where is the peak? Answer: 101.0 yr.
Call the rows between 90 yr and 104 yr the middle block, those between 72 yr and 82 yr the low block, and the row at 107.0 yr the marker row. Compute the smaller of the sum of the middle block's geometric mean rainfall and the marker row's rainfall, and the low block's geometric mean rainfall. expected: 99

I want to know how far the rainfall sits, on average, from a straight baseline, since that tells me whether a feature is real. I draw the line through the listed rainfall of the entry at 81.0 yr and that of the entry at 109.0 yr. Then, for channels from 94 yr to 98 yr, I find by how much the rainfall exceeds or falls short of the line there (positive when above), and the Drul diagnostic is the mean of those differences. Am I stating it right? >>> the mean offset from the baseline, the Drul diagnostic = 10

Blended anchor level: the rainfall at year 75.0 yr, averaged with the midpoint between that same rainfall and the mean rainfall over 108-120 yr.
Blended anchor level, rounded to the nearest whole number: 109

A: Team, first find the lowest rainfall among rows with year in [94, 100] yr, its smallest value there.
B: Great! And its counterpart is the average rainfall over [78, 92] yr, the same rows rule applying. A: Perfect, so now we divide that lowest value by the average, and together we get 1.29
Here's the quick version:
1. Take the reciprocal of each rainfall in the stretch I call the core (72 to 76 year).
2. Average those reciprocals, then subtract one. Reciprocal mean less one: -0.991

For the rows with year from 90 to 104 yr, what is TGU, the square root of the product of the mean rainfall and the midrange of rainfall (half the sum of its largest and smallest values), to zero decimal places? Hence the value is 111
